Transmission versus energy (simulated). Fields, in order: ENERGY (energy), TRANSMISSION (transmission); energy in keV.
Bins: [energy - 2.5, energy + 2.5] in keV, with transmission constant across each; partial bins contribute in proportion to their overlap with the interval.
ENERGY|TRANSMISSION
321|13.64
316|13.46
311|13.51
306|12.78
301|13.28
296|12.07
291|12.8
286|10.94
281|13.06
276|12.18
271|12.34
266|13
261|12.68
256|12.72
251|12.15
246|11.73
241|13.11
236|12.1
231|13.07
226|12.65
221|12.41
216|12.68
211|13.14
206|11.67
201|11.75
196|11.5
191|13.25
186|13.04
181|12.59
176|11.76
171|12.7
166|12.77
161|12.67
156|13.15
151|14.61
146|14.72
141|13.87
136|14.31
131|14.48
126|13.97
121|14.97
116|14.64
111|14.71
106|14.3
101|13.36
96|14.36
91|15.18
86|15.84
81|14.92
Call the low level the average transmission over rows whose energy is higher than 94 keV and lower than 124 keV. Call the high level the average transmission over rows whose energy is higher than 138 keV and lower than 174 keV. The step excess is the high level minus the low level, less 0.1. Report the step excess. -1.0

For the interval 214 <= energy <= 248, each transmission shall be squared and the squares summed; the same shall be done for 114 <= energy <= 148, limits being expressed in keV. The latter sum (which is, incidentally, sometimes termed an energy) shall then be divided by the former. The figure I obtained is 1.32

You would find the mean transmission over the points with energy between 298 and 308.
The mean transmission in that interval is 13.0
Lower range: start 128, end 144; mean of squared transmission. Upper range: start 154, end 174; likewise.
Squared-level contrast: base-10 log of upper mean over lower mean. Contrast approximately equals -0.09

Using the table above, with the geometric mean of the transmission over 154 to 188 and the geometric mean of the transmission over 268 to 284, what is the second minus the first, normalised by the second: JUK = -0.01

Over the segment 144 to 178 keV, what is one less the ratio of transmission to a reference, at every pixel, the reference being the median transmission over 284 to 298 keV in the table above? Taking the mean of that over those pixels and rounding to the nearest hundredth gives -0.09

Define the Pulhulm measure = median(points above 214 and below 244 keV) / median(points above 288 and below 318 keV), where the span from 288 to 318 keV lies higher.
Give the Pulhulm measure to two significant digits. 0.97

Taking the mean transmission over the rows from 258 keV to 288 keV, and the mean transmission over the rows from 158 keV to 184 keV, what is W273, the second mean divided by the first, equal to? 1.01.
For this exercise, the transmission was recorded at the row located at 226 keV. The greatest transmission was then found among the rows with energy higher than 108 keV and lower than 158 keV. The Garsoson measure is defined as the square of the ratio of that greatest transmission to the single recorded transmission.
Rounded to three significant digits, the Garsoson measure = 1.40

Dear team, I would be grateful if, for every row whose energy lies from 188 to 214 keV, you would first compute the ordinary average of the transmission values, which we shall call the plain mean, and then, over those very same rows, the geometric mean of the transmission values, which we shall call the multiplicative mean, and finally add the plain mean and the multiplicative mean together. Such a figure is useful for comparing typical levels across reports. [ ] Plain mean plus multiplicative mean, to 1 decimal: 24.5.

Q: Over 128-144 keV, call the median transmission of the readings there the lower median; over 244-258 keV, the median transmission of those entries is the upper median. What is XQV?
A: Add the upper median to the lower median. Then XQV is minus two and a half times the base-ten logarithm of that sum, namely -3.56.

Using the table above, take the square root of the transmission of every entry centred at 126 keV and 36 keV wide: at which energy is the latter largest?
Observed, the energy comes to 121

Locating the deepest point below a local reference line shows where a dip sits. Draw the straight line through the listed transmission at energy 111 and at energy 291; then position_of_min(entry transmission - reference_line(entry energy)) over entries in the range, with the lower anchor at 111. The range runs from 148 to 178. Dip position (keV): 176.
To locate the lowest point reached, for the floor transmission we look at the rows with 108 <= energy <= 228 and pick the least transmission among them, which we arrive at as 11.5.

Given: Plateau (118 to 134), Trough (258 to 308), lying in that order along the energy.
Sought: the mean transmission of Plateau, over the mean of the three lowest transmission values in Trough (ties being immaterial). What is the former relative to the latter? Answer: 1.23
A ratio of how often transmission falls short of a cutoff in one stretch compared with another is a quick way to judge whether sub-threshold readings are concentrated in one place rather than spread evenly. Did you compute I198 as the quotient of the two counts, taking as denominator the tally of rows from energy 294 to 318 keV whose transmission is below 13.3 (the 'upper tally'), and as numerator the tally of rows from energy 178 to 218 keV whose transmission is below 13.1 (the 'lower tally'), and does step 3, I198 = 2.00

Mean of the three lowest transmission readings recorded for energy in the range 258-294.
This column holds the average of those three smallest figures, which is 11.8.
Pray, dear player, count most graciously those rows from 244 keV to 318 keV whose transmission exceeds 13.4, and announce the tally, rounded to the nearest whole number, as 2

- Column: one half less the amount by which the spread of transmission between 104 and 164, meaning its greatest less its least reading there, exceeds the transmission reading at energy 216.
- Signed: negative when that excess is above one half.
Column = 10.9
